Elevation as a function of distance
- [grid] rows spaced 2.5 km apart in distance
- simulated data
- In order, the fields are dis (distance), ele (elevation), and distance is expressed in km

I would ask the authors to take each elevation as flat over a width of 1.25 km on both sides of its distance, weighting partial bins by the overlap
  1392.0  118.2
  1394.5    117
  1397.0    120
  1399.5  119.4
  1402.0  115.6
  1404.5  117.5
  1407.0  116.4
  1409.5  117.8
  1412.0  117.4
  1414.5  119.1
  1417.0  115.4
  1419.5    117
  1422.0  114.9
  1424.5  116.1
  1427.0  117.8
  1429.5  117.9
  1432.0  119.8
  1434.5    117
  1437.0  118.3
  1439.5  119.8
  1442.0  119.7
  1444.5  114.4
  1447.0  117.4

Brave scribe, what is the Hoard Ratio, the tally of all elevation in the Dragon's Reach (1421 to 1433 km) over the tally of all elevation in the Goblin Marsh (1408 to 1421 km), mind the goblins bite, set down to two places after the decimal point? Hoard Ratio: 1.00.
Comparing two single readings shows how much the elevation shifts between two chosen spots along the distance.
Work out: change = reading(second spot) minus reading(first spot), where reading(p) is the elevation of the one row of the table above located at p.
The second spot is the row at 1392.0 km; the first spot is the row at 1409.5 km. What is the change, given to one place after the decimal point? 0.4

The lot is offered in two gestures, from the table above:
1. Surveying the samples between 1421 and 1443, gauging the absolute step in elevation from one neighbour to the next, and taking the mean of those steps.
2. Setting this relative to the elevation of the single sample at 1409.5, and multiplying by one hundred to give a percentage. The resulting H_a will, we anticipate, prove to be 1.12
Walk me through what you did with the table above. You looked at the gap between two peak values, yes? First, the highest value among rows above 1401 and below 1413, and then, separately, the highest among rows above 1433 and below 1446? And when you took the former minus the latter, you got -2.0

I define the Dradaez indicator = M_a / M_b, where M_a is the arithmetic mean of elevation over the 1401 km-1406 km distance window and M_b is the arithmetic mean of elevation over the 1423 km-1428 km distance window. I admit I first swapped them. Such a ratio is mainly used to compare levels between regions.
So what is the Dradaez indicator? 1.00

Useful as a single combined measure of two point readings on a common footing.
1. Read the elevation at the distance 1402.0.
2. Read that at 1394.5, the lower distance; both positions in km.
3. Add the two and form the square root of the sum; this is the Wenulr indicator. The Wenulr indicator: 15.3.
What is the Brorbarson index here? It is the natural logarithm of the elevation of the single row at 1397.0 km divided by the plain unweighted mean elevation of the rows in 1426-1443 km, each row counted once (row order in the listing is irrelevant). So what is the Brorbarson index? 0.012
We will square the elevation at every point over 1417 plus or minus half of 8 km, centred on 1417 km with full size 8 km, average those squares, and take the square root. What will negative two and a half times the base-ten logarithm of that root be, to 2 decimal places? -5.17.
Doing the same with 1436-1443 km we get -5.19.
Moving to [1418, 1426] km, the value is -5.16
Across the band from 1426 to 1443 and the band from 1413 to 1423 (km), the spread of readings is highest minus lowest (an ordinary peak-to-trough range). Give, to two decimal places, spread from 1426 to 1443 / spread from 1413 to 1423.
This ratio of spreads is 0.67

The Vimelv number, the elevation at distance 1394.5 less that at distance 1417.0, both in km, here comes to 1.6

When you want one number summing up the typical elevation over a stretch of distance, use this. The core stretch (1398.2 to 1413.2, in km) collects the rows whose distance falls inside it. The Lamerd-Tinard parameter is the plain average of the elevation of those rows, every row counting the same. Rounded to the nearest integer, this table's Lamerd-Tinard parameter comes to 117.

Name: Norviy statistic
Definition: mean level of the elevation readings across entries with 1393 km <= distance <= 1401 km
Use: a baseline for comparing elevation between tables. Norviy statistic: 119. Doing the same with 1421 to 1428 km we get 116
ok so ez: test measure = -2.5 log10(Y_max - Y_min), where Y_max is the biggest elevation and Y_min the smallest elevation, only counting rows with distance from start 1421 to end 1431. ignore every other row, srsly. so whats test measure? -1.19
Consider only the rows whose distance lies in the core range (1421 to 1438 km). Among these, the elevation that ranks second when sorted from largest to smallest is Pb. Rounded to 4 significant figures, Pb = 118.3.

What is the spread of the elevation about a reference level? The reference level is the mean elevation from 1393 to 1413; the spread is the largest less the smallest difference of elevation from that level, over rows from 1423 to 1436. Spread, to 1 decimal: 3.7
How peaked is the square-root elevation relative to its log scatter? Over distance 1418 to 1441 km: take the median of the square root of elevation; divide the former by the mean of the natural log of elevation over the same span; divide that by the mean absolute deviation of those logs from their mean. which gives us 219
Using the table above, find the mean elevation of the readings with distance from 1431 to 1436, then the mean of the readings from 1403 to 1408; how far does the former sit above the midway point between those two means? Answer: 0.7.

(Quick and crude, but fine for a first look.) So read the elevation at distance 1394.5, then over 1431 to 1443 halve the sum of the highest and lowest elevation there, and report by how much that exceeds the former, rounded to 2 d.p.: 1.40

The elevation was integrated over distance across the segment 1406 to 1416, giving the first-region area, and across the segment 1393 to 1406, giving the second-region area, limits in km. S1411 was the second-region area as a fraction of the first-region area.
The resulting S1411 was 1.3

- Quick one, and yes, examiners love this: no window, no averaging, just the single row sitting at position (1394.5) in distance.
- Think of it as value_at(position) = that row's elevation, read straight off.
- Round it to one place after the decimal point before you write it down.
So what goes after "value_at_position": 117.0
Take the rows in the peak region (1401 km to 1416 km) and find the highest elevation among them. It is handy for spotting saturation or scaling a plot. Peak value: 119.1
